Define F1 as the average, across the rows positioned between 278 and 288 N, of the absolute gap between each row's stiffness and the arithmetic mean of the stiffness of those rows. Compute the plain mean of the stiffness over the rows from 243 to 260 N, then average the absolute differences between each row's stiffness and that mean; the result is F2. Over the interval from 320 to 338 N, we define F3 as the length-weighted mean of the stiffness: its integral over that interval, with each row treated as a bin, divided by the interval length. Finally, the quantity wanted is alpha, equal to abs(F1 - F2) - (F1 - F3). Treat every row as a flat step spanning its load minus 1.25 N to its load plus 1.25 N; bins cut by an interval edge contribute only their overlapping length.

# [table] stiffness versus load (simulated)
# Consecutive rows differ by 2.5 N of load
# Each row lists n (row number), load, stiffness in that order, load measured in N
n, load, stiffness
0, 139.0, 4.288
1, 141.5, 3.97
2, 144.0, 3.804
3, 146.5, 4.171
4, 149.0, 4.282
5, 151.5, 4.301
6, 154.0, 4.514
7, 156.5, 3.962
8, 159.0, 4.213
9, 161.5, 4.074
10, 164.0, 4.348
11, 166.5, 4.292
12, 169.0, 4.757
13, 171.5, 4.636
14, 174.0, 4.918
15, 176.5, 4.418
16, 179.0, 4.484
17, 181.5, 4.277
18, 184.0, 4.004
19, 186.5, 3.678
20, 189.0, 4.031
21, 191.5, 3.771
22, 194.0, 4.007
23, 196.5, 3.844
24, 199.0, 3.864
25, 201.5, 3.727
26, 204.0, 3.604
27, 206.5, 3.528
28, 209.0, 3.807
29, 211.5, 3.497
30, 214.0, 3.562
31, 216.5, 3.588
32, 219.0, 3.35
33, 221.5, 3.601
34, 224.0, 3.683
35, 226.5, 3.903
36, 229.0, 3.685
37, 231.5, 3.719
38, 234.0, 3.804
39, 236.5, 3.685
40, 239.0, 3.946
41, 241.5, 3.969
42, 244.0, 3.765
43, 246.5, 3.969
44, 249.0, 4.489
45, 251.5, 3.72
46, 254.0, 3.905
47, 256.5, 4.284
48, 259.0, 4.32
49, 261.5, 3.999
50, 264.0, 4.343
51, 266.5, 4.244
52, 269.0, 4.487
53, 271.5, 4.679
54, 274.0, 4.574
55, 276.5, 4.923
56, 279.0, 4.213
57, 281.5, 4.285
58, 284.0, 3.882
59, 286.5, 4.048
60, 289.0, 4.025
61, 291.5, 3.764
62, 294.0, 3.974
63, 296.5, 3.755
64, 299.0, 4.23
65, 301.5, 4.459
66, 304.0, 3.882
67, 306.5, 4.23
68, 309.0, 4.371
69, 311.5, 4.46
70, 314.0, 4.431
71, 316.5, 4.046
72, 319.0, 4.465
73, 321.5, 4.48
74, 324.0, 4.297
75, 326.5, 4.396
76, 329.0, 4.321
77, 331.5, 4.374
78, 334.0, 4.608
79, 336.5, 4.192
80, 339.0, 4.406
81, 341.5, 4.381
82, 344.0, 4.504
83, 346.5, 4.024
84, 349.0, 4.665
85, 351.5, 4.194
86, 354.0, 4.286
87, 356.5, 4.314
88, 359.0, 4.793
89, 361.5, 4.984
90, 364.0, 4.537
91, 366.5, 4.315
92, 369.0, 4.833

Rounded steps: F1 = 0.14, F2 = 0.26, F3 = 4.38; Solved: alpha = 4.36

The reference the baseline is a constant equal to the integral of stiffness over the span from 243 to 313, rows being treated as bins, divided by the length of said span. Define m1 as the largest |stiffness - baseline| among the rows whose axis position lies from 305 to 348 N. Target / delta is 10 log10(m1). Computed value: -4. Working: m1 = 0.42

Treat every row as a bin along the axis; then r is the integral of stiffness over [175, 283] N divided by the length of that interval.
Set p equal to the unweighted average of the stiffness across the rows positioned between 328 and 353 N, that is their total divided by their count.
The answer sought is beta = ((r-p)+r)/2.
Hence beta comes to 1.8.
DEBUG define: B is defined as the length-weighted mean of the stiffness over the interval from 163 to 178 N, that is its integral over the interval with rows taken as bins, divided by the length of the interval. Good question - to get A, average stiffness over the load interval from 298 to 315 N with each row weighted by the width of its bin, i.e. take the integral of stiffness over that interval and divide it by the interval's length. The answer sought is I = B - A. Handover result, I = 0.3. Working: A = 4.3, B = 4.6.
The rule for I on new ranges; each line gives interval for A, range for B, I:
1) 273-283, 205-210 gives -0.8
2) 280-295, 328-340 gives 0.4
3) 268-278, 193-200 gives -0.8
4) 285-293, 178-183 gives 0.4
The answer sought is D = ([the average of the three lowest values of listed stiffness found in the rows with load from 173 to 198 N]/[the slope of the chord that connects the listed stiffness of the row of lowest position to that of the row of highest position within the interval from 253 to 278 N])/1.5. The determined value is 55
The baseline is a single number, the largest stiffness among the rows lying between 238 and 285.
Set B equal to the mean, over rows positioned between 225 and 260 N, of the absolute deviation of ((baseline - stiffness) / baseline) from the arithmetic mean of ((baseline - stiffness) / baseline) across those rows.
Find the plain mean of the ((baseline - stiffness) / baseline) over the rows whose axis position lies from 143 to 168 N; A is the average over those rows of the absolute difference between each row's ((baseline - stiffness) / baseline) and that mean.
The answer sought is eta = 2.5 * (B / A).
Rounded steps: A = 0.031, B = 0.039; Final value 3.08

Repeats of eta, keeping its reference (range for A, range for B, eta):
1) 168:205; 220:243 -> 0.80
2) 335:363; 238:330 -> 2.70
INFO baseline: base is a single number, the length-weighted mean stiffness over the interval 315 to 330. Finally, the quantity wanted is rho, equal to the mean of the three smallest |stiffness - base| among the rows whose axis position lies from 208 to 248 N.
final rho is 0.37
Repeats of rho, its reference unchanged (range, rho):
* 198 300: 0.02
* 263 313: 0.03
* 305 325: 0.06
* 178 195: 0.17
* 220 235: 0.53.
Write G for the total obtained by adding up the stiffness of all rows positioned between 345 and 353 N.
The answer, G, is 12.9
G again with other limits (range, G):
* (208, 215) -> 10.9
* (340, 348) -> 12.9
